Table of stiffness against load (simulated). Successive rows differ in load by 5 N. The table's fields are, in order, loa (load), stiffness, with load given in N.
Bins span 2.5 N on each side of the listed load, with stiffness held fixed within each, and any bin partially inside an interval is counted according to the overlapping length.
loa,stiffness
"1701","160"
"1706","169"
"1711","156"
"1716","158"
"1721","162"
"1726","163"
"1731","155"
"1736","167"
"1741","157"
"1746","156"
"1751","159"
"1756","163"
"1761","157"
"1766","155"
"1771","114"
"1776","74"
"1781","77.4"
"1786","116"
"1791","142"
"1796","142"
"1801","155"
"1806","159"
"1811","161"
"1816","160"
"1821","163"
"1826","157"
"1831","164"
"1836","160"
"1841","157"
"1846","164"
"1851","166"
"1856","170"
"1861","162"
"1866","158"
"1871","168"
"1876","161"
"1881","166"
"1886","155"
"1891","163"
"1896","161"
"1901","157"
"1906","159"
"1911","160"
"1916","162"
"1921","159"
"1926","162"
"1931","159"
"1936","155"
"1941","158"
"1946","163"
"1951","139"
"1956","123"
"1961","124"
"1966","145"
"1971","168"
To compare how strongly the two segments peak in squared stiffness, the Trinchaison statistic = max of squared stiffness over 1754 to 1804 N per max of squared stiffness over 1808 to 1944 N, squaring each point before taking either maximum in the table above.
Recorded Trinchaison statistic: 0.92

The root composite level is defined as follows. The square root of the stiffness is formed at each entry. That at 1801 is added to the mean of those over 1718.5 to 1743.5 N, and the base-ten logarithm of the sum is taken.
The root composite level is 1.40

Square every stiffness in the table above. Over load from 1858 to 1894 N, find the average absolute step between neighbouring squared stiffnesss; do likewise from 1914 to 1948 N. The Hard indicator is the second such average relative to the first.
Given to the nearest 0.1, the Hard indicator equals 0.5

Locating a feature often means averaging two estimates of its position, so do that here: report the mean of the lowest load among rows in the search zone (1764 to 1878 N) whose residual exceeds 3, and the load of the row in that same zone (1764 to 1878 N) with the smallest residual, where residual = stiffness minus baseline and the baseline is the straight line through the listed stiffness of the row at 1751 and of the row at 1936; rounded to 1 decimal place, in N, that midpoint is 1793.5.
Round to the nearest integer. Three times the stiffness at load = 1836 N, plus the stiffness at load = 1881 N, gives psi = 646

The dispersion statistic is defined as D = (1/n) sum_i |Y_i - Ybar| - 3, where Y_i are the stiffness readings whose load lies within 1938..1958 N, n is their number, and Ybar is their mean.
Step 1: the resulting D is 12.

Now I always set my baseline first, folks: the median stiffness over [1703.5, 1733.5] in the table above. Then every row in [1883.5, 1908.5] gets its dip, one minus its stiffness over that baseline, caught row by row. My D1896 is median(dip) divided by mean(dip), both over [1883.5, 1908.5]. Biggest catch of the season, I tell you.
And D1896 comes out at 1.0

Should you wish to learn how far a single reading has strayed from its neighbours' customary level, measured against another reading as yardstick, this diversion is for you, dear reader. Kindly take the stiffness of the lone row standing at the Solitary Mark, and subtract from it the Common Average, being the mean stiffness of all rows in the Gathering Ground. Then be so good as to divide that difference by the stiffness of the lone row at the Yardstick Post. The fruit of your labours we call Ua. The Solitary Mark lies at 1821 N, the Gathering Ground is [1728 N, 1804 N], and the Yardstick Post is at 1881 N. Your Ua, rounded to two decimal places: 0.14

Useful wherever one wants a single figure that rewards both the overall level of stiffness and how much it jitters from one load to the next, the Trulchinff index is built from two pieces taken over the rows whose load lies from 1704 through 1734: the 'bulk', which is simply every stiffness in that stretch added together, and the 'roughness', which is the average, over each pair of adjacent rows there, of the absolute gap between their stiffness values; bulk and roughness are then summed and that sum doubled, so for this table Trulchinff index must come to 1937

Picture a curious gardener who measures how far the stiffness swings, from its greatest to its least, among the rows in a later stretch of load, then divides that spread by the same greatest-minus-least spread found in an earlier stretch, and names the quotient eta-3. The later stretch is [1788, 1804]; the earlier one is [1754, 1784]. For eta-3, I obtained 0.15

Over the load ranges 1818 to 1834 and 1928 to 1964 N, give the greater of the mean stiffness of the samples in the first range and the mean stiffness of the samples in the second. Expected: 161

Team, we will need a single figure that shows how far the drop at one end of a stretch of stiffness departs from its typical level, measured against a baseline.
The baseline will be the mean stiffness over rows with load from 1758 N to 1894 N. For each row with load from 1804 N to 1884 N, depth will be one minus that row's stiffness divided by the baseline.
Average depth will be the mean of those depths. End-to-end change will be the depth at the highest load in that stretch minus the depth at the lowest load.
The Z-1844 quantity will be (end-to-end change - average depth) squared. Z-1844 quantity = 0.001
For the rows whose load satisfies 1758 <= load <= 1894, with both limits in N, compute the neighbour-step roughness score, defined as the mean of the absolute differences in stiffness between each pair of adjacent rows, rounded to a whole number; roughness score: 10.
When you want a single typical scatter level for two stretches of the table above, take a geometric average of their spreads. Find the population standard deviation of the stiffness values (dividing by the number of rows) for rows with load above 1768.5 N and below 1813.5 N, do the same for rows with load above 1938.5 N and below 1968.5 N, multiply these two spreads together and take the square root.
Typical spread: 22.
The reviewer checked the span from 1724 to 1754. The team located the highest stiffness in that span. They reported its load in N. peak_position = 1736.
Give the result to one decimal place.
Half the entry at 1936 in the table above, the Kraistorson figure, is 77.5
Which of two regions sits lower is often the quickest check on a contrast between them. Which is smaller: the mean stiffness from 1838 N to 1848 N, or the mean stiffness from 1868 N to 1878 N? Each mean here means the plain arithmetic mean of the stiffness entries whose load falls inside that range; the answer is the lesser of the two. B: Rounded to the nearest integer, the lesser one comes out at 160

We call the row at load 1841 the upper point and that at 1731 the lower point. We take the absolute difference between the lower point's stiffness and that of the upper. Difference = 2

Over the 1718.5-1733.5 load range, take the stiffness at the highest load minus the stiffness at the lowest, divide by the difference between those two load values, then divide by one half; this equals -1.4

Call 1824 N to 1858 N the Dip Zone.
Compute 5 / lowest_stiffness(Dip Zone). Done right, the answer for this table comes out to 0.0318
